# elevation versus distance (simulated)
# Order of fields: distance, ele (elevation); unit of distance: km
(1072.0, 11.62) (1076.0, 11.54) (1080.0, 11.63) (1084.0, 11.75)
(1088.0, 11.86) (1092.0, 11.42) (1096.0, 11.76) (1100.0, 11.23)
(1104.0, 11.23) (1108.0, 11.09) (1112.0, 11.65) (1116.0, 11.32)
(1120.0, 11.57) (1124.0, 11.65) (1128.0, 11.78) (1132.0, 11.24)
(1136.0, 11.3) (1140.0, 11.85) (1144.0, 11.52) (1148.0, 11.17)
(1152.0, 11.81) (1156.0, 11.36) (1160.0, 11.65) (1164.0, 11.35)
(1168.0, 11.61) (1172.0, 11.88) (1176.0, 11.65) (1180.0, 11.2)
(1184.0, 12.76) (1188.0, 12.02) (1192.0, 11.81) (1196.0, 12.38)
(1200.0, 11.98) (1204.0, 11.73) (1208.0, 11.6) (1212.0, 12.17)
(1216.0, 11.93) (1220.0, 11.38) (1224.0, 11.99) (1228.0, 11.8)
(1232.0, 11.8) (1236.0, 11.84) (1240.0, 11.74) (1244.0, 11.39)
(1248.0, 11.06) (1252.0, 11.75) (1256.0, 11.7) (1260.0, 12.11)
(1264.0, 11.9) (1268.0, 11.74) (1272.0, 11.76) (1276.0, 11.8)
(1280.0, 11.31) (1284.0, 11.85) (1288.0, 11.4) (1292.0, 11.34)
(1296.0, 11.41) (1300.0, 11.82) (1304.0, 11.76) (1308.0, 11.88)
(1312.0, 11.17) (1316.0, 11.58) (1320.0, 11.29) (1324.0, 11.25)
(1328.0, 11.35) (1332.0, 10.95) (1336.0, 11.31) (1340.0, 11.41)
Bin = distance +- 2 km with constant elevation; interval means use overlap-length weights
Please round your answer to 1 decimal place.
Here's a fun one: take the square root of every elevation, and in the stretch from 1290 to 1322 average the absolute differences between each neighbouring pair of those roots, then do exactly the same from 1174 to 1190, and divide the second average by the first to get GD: 3.0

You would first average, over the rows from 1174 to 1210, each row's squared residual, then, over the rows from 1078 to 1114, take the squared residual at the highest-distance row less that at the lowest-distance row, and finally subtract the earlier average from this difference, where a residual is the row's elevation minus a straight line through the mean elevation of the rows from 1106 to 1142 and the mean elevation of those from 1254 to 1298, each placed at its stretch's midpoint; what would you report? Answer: -0.30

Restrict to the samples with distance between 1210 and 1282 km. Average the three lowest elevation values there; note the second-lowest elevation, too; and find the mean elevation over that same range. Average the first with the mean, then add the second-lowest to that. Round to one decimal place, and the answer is 22.8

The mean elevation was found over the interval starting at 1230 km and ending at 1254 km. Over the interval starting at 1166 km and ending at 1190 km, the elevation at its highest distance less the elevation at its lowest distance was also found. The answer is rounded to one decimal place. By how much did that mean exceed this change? 11.2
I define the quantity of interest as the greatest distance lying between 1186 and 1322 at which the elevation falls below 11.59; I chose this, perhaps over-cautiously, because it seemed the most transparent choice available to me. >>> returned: 1320.0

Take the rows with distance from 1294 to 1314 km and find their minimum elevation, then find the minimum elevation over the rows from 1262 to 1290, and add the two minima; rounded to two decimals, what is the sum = 22.48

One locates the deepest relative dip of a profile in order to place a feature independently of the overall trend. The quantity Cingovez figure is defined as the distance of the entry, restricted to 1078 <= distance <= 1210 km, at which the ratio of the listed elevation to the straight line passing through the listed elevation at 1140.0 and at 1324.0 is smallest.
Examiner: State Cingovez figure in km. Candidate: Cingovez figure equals 1108.0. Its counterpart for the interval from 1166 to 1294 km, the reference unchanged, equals 1180.0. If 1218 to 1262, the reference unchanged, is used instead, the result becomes 1248.0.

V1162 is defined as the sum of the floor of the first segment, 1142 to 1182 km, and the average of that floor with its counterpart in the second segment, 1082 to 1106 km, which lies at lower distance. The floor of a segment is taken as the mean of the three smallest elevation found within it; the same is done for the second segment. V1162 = 22.5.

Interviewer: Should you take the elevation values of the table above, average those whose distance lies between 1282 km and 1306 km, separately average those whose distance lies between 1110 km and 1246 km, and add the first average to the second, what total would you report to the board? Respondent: 23.3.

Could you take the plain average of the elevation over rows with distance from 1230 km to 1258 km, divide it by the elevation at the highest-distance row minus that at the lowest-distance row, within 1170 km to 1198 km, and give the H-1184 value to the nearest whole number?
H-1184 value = 23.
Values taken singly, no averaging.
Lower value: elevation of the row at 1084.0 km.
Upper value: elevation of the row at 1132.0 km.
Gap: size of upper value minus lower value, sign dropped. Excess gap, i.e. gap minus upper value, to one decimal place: -10.7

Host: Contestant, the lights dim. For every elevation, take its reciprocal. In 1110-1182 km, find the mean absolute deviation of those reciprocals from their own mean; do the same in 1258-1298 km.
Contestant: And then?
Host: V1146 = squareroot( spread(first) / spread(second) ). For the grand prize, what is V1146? 0.92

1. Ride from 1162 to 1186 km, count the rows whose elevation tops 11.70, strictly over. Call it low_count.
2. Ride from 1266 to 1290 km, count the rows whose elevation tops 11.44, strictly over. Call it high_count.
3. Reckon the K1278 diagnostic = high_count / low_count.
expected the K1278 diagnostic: 2.00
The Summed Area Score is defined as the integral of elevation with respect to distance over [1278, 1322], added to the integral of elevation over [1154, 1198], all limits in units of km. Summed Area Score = 1026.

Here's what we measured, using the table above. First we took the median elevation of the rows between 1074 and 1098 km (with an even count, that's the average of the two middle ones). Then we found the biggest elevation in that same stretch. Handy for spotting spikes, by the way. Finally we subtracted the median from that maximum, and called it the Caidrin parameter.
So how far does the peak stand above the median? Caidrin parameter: 0.17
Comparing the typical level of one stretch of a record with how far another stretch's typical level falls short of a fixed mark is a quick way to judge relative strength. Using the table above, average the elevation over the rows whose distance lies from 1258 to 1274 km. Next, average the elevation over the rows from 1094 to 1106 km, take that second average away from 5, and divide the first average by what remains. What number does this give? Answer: -1.85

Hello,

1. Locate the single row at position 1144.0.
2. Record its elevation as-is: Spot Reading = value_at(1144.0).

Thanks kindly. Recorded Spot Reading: 11.52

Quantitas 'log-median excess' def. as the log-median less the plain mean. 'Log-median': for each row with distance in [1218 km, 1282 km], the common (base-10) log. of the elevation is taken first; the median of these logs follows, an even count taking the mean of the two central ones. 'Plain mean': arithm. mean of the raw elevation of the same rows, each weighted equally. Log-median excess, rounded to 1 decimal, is -10.6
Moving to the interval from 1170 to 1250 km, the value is -10.7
